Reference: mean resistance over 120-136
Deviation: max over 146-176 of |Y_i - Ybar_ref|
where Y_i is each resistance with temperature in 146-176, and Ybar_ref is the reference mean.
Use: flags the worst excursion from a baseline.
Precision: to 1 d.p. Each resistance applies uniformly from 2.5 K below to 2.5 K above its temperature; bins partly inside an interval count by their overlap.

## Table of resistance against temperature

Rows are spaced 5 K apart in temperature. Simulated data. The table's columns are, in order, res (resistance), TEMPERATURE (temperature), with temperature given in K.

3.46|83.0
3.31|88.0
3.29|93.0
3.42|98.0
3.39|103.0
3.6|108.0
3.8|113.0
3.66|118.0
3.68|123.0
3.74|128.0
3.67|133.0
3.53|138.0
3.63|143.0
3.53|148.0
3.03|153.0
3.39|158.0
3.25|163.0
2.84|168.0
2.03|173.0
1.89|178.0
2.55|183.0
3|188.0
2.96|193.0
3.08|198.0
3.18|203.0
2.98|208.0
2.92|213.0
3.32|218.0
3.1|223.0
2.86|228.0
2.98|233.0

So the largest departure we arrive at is 1.7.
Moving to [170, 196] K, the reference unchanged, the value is 1.8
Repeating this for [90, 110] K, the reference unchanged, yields 0.4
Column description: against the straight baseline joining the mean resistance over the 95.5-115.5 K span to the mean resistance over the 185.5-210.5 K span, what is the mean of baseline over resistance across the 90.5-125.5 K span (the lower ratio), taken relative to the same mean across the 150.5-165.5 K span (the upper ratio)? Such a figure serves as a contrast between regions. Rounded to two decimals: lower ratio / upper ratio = 0.99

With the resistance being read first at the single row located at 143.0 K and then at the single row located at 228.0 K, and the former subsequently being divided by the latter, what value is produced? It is 1.27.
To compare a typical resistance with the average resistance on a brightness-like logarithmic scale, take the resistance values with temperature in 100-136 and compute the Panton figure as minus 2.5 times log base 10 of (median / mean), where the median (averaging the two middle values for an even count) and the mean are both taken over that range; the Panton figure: -0.01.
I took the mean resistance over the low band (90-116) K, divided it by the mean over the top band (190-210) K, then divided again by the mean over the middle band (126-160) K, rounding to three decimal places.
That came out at 0.328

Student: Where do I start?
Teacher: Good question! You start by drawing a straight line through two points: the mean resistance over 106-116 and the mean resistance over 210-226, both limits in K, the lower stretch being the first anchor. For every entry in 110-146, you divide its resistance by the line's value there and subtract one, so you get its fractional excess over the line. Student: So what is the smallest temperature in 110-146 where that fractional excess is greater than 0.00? 113.0 K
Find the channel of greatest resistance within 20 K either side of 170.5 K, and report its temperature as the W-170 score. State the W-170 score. 158.0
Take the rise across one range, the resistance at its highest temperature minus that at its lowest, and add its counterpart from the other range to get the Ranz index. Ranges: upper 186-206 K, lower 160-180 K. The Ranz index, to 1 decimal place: -1.2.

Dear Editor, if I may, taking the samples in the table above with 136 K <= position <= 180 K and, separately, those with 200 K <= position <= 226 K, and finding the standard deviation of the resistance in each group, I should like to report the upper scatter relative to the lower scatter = 0.2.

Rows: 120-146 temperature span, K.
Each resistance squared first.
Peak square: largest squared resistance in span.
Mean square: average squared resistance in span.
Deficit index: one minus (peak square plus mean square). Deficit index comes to -26.3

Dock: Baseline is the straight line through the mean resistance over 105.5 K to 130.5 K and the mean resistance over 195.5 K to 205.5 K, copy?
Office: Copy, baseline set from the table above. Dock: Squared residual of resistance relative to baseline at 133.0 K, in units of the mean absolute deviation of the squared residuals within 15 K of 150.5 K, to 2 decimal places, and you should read 0.12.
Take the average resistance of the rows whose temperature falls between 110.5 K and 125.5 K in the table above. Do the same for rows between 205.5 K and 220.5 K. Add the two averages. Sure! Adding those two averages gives 6.79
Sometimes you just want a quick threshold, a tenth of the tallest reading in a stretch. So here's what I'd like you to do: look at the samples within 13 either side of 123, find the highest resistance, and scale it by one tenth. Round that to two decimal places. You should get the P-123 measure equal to 0.38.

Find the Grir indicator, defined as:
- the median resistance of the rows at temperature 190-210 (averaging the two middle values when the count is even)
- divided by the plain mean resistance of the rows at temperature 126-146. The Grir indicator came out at 0.83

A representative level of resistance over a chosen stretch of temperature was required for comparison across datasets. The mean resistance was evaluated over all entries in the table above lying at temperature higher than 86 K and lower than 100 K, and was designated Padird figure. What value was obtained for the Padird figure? 3.34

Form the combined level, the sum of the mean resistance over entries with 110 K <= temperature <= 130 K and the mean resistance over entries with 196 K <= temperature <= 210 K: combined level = 6.8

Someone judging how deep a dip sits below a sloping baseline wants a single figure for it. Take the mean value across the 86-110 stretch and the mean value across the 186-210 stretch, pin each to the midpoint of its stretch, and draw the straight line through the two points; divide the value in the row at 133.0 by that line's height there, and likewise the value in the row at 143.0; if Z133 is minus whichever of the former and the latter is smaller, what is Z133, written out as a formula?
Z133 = -1.12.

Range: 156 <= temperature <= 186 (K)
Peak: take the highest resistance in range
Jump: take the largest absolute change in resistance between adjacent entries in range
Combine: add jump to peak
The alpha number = 4.2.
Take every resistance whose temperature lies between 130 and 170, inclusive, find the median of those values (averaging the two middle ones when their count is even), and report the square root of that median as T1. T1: 1.86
